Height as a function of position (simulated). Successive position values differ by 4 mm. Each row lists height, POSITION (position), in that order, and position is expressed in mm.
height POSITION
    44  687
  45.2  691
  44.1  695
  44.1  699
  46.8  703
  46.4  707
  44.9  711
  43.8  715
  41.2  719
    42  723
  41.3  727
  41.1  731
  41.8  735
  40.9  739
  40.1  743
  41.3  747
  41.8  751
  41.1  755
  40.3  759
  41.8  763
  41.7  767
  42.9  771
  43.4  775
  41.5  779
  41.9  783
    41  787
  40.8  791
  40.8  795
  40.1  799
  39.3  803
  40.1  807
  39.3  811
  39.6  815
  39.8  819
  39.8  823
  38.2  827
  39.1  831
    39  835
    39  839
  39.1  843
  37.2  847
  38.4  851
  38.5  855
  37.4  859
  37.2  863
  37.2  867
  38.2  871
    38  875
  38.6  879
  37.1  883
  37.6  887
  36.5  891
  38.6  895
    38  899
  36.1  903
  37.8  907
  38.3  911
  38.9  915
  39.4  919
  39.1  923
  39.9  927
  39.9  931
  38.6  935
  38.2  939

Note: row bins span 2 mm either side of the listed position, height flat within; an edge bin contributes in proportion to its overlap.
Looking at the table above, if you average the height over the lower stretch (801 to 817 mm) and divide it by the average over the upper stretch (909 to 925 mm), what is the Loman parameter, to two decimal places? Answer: 1.02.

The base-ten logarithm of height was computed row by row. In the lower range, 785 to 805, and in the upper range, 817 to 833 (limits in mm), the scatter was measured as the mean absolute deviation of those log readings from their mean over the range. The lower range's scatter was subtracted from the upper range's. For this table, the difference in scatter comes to 0.0003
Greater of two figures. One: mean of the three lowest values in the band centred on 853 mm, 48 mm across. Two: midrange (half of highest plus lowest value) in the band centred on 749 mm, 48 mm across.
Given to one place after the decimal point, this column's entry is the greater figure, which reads 41.5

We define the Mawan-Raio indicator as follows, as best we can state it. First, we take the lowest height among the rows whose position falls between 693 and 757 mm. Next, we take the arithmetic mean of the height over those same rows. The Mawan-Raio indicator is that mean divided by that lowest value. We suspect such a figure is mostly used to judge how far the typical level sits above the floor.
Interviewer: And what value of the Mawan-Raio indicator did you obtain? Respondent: 1.064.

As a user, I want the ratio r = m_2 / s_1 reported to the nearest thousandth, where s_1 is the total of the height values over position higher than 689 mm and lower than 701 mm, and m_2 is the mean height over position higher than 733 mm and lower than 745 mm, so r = 0.307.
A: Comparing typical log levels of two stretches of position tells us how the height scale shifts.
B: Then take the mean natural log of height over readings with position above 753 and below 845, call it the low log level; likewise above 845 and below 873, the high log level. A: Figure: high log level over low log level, 0.98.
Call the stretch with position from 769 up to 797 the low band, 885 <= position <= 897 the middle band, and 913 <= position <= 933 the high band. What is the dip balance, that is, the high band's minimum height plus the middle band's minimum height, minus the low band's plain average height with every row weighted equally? 33.6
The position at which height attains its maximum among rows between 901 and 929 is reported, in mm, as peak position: 927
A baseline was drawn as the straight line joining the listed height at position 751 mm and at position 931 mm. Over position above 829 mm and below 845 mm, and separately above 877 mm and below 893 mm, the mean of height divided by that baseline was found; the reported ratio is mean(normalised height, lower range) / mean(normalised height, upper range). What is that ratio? 1.03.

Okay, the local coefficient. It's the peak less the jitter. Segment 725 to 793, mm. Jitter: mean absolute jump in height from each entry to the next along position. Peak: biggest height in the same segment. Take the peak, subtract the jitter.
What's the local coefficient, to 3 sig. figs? 42.6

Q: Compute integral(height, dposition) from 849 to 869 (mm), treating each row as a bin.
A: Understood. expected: 755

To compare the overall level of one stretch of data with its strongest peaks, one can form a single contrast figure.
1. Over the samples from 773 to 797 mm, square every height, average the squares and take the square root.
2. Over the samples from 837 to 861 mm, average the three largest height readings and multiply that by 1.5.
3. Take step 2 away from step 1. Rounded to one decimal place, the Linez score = -16.7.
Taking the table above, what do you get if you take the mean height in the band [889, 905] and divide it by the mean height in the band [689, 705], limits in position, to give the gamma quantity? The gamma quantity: 0.83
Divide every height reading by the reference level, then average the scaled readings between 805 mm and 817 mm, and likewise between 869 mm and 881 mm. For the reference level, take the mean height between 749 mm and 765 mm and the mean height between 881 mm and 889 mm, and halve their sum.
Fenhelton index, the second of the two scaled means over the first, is 0.96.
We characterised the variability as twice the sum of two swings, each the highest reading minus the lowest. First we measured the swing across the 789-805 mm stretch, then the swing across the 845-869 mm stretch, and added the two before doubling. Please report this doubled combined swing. 5.6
